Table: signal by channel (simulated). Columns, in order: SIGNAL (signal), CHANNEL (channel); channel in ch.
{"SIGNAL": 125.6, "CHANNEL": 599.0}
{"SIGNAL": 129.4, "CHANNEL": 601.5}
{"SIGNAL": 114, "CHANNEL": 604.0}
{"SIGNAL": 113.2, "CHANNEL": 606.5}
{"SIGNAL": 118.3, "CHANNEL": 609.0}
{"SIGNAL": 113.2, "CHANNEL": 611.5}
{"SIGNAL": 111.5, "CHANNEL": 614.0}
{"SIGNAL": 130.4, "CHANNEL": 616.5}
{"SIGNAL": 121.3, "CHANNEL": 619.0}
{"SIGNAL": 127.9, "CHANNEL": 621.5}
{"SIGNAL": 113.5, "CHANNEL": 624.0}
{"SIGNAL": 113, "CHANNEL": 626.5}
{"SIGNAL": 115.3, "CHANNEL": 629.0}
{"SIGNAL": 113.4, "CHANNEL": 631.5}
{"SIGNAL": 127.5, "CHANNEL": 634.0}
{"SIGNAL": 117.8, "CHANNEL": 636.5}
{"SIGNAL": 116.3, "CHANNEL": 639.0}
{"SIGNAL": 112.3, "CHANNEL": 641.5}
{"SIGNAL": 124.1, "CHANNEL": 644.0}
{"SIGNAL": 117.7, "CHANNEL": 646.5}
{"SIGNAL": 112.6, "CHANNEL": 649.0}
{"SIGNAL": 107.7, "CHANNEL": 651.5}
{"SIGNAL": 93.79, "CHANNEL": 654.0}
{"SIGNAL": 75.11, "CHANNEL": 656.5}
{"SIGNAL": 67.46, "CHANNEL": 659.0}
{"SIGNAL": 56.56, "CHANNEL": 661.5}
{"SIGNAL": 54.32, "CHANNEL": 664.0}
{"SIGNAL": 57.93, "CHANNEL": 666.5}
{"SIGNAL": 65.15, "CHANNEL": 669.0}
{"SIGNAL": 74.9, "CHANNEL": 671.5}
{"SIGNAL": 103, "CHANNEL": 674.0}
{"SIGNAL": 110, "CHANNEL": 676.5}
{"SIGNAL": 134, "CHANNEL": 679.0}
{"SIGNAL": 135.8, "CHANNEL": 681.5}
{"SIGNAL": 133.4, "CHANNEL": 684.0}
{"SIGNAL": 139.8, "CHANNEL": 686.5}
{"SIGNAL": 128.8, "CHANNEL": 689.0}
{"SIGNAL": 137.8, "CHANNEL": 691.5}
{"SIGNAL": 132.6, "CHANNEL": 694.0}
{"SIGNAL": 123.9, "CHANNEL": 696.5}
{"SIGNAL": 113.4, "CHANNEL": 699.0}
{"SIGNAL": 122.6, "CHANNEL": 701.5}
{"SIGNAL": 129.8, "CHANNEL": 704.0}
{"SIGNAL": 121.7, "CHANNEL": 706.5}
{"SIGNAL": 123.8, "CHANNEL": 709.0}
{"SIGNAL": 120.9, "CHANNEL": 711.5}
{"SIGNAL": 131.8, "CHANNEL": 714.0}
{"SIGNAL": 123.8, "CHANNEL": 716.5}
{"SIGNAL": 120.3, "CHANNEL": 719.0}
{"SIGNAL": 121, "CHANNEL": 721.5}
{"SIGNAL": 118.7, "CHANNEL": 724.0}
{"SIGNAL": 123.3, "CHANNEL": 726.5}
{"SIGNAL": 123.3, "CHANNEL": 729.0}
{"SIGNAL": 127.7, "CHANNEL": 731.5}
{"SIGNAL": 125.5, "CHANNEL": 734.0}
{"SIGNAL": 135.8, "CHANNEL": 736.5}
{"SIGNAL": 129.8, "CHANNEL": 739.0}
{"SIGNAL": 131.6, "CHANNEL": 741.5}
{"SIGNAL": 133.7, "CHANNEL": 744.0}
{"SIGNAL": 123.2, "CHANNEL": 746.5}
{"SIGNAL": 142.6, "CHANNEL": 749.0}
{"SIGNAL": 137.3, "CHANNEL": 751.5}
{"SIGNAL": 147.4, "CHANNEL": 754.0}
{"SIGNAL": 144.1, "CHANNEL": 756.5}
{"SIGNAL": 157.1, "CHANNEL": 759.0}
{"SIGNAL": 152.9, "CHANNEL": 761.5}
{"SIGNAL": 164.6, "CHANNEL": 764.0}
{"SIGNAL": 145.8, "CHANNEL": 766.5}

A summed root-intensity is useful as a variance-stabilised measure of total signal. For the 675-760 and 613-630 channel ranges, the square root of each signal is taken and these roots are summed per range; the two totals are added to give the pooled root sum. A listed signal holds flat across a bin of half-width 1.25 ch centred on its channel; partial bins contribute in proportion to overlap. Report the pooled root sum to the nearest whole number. 463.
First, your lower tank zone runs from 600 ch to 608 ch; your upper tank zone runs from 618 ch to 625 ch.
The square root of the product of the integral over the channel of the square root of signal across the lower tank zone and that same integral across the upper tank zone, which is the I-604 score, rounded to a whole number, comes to 82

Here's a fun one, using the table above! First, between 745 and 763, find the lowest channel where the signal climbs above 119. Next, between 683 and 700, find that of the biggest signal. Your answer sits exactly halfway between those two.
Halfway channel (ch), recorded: 716.5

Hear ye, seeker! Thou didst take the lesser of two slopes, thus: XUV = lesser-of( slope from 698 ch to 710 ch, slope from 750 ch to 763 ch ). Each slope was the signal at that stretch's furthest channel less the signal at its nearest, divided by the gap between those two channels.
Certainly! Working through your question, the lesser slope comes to 1.0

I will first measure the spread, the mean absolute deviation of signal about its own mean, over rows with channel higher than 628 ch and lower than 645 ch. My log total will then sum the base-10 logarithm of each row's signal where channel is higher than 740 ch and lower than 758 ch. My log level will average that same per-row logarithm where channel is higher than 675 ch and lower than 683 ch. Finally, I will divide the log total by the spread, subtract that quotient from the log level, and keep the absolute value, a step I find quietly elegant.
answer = 1.3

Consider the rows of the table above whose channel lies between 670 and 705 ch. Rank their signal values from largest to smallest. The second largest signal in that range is 137.8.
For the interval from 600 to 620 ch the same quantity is 129.4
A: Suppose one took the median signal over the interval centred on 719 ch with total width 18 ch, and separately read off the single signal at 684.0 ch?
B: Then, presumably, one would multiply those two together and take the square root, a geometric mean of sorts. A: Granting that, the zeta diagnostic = 127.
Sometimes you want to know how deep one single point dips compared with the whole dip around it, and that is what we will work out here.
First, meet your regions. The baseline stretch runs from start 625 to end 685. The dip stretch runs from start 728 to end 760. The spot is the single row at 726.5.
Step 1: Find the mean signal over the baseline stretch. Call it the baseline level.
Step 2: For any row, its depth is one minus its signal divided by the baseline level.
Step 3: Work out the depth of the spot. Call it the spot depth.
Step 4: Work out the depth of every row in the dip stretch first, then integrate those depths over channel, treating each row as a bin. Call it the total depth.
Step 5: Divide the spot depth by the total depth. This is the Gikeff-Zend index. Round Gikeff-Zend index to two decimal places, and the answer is 0.02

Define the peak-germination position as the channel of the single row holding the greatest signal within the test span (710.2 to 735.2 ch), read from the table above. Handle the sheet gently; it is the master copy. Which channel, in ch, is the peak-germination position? 714.0 ch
